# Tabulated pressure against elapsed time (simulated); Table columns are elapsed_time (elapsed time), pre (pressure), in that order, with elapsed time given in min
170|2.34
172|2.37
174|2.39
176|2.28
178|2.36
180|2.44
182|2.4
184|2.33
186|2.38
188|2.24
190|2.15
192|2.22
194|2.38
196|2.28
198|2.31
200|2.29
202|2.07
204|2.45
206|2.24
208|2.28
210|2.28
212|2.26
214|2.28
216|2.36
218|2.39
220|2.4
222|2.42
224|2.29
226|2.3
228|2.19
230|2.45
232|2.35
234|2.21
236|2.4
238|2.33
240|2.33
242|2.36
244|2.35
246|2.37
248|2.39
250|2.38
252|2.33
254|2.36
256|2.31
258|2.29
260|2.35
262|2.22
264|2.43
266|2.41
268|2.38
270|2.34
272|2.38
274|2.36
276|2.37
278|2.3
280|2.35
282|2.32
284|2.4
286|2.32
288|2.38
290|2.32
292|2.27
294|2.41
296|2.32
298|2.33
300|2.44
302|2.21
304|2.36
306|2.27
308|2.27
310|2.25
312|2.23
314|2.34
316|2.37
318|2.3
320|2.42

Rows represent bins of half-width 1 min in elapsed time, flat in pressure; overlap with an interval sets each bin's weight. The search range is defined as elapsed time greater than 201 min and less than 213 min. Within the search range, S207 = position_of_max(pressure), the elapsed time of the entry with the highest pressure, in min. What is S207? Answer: 204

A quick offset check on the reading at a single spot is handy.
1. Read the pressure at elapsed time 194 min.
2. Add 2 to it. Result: 4.38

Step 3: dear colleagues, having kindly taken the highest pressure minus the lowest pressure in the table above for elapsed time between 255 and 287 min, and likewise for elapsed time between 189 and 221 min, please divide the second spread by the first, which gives 1.81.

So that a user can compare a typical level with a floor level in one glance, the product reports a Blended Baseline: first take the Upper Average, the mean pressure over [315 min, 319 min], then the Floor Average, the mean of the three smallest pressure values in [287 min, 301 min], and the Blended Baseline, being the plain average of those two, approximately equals 2.32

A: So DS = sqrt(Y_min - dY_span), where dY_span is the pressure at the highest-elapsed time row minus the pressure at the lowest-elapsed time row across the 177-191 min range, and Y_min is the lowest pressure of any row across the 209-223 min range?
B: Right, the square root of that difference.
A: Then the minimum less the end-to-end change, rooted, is 1.57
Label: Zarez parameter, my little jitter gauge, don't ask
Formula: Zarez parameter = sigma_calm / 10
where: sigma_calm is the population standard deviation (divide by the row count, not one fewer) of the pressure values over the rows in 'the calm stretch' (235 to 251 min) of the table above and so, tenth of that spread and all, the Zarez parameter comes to 0.0024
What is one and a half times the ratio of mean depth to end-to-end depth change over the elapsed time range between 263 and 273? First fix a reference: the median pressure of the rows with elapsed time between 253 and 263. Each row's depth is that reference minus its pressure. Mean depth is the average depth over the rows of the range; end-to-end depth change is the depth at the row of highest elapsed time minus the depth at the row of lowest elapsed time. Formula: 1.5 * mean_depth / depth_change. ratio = -2.3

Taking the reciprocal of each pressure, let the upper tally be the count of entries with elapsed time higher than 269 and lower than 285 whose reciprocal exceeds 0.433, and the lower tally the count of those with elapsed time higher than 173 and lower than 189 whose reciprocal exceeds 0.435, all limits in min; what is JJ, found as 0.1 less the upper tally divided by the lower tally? -0.40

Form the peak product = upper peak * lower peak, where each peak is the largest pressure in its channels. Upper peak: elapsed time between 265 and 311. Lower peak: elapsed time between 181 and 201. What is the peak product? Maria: 5.86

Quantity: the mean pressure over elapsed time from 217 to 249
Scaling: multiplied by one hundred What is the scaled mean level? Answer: 235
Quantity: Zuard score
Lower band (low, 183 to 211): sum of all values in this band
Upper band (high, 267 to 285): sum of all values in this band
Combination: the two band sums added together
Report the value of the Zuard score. 53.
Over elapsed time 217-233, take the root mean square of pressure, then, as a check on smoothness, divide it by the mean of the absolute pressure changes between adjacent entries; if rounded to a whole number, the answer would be 26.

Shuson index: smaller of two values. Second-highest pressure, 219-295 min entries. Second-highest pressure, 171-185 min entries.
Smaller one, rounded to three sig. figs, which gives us 2.40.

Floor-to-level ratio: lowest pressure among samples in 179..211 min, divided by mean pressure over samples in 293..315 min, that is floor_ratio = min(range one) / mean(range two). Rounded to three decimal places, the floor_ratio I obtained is 0.895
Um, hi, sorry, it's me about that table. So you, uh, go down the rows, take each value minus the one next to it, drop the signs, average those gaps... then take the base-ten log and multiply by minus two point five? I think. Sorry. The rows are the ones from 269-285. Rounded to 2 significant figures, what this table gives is 3.4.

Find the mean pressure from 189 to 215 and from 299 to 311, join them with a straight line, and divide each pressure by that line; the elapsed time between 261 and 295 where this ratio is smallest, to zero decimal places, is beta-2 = 262 min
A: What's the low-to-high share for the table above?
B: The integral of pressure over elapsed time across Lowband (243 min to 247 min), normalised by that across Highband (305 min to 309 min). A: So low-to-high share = 1.04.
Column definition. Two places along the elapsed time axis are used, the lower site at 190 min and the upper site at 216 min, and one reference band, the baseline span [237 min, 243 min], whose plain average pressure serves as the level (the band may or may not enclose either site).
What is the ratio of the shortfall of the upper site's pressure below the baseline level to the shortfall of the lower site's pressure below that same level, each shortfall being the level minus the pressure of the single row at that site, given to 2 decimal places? -0.11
